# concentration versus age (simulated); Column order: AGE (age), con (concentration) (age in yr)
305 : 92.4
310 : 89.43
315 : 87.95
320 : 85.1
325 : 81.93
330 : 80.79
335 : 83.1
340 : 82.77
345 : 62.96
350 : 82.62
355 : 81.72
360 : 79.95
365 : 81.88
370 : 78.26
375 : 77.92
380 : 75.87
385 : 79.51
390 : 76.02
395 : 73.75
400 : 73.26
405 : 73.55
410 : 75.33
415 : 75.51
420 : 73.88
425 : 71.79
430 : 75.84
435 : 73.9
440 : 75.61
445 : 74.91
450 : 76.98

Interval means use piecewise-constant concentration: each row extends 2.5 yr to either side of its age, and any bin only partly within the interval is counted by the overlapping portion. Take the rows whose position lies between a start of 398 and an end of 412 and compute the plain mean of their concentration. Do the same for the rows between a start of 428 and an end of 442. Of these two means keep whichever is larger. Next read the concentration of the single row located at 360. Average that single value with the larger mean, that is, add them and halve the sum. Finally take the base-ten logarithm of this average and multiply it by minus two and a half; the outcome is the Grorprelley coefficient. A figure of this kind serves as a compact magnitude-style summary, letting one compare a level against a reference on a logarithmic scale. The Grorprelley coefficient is -4.72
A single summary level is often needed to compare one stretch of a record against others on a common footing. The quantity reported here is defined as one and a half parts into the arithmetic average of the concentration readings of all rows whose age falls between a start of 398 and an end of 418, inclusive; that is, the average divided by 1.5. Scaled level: 49.6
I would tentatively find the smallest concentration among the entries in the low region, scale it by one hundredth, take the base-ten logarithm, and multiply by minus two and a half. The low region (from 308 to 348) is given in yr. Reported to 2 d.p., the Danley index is 0.50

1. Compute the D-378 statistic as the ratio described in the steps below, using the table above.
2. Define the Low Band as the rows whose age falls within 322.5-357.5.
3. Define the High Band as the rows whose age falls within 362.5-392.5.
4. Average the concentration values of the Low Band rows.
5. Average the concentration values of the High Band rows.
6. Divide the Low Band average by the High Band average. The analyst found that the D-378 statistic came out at 1.01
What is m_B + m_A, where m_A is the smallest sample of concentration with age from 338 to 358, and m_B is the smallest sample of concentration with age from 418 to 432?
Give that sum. 135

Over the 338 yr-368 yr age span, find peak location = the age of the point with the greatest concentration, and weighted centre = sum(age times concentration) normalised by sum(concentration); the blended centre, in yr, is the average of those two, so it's 346.4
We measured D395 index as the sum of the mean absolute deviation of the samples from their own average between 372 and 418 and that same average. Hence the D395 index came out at 77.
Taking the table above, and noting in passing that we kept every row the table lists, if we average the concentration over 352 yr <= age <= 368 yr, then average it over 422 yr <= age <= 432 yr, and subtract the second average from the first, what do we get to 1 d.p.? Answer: 7.4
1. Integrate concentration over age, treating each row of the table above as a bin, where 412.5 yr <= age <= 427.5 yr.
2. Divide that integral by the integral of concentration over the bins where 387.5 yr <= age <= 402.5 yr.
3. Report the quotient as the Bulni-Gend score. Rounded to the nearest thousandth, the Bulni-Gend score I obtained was 0.992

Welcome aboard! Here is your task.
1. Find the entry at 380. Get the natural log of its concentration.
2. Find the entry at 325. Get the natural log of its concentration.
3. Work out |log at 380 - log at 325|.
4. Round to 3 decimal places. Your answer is 0.077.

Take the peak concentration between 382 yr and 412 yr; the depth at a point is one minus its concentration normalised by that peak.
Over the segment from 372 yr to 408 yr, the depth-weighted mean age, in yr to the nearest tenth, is 394.5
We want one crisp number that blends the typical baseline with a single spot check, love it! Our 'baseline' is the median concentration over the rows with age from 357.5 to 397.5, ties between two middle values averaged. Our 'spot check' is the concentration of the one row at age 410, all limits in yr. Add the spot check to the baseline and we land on 153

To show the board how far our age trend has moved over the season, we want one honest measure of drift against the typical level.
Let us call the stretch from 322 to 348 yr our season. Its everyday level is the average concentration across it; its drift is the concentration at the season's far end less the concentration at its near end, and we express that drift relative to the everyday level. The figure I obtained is -0.24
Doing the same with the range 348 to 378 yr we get -0.06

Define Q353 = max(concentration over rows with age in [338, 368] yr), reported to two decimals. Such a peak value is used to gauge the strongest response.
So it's 82.77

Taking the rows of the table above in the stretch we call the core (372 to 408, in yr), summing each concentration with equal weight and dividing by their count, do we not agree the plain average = 76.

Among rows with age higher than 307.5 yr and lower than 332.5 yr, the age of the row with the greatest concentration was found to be 310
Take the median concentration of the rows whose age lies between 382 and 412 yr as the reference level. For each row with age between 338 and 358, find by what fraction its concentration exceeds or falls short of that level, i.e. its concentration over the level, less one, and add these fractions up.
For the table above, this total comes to 0.16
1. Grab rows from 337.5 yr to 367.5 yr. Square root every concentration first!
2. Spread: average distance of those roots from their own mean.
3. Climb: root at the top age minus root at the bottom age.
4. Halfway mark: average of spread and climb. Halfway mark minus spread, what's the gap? -0.179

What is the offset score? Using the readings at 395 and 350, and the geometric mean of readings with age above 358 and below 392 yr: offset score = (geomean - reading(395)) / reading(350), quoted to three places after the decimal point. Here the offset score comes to 0.057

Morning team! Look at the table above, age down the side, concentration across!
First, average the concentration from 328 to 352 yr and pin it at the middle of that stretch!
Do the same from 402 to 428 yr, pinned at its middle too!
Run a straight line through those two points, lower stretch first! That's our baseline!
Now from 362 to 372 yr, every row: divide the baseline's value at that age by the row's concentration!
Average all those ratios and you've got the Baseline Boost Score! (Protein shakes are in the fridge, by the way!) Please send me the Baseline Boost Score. 0.96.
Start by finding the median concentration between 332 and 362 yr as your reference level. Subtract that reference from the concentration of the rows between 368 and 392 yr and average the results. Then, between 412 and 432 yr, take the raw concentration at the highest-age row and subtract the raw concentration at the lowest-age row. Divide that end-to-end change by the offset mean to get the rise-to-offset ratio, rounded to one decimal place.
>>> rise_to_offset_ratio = -0.1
